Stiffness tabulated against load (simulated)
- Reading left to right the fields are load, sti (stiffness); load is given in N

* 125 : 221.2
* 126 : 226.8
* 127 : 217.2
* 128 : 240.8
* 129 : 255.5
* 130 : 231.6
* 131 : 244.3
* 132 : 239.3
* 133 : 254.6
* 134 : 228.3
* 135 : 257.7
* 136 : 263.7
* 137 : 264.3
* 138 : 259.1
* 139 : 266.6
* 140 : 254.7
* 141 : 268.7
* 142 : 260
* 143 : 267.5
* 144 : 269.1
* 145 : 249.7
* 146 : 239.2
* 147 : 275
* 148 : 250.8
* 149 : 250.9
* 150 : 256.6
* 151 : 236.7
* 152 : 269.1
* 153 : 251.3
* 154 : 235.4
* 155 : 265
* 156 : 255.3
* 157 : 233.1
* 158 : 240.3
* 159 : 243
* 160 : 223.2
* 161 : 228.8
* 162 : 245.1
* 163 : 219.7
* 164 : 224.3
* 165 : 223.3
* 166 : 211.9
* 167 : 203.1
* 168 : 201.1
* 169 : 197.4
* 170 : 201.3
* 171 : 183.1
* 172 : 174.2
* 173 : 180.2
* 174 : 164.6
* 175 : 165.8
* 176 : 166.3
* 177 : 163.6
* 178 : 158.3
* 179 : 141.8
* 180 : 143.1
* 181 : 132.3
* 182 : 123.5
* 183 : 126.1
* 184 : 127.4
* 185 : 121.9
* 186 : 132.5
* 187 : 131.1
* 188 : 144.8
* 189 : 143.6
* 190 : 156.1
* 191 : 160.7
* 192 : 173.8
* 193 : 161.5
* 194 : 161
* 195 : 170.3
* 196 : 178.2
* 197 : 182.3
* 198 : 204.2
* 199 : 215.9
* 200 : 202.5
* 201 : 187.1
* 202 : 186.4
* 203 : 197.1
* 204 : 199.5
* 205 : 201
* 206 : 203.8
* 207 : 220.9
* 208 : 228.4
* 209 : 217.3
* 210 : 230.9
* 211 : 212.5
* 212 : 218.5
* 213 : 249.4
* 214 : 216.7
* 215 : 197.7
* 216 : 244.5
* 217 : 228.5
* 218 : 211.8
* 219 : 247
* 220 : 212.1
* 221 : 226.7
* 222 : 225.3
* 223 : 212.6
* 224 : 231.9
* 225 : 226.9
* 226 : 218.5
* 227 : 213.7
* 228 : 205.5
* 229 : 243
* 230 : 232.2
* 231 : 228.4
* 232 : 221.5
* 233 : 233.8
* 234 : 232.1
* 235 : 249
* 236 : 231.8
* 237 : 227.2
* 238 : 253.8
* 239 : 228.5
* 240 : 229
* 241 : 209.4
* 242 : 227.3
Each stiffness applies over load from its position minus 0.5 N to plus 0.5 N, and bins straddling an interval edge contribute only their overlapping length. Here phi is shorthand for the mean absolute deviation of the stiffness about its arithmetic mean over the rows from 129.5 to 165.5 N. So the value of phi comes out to 13.3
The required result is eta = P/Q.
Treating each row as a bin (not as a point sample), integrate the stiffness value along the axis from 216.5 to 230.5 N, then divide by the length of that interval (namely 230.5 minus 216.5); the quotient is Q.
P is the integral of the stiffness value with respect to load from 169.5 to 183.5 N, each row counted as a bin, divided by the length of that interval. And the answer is 0.7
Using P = 159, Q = 224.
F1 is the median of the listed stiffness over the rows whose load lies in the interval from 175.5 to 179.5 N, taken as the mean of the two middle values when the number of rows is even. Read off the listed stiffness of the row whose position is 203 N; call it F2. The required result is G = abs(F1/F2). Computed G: 0.82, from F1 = 161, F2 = 197.1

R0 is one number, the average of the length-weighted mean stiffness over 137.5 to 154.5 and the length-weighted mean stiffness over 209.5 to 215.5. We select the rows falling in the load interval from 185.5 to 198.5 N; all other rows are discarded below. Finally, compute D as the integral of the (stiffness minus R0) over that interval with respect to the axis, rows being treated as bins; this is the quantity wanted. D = -1003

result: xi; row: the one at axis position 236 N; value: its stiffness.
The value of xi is 231.8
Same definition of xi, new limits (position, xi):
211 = 212.5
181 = 132.3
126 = 226.8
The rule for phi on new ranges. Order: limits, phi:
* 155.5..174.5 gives 21.4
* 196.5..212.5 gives 12.1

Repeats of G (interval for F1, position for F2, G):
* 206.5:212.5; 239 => 0.96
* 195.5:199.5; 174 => 1.17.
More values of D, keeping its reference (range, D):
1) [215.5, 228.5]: -198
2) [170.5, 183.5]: -1080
